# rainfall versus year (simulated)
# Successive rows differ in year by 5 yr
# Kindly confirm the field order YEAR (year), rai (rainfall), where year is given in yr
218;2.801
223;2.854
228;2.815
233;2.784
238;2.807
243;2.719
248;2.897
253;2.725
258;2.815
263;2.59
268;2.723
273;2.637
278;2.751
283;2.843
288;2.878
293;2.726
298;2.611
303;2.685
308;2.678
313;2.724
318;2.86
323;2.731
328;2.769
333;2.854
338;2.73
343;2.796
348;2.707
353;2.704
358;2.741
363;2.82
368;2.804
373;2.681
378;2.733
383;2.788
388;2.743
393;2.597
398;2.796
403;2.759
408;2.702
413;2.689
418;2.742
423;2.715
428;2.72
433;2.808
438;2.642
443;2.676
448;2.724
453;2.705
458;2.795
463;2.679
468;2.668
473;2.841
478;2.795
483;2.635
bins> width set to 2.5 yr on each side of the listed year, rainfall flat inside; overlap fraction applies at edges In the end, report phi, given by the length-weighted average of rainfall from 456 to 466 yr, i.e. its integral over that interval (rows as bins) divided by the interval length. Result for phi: 2.73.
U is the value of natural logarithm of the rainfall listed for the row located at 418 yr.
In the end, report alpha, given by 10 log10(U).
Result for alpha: 0.04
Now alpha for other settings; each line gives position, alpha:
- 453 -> -0.02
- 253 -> 0.01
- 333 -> 0.21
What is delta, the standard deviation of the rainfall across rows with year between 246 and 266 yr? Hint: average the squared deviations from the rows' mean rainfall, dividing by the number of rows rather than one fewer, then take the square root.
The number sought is 0.11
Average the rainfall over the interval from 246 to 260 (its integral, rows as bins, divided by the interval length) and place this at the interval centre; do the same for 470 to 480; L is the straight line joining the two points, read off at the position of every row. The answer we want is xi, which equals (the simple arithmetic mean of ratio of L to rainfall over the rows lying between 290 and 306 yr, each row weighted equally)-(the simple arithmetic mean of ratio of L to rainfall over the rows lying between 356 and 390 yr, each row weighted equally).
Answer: 0.03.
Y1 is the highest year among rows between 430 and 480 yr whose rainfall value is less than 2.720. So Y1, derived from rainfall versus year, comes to 468 yr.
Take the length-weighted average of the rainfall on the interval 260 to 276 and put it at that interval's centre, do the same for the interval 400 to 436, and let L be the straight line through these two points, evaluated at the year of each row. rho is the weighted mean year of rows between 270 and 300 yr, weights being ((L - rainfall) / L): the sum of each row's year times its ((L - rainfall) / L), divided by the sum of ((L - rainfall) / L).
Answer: 284.1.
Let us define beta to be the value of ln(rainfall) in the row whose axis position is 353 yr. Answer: 0.99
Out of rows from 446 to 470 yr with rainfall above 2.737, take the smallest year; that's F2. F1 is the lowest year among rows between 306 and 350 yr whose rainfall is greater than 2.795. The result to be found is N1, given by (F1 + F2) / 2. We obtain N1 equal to 388.0 yr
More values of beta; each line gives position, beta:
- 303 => 0.99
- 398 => 1.03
